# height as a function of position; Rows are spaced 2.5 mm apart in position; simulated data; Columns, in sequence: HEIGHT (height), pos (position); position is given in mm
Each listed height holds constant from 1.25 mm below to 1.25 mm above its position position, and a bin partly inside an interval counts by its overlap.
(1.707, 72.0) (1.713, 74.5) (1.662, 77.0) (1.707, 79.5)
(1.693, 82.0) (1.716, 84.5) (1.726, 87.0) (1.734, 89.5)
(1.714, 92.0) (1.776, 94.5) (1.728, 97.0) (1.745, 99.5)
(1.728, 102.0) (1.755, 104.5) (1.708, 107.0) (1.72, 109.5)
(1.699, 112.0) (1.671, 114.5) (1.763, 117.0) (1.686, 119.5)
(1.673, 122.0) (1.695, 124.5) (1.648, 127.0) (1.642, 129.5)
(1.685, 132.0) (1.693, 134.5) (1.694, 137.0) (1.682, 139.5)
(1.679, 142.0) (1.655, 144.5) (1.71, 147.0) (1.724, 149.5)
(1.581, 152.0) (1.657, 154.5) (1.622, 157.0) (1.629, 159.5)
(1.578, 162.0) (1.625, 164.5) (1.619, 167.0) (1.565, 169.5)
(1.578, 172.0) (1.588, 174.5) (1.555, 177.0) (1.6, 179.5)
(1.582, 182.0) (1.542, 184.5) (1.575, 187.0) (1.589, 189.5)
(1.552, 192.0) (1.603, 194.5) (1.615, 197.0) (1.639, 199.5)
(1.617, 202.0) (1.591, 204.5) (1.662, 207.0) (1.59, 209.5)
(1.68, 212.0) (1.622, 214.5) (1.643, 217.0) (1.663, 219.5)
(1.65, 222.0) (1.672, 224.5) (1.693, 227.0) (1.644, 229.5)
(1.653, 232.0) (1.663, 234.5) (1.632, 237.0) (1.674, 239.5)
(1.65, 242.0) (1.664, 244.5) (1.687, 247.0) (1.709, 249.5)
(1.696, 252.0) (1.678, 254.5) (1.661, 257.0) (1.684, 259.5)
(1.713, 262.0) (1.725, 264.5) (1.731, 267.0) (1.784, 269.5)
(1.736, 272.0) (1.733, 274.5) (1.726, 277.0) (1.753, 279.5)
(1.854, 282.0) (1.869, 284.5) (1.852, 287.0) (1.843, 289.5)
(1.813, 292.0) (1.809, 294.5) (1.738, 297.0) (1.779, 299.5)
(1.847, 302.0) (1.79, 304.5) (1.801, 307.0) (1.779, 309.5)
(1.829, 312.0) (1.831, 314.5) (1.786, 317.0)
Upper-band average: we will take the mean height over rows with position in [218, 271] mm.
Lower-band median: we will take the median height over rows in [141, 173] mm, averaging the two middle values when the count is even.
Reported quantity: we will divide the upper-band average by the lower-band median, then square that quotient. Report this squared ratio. 1.07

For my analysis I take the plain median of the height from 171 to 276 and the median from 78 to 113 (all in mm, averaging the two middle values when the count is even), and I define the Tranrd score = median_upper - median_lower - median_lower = -1.79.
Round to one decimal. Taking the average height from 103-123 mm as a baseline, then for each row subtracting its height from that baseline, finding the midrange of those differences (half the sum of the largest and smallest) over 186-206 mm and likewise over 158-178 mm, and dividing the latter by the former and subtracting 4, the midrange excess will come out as -3.0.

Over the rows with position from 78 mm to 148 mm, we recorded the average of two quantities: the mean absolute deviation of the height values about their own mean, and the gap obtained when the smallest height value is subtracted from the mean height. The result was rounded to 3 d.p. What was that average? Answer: 0.044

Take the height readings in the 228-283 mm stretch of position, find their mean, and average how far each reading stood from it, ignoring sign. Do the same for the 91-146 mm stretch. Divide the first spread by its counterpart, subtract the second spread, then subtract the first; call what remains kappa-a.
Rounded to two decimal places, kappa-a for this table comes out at 1.31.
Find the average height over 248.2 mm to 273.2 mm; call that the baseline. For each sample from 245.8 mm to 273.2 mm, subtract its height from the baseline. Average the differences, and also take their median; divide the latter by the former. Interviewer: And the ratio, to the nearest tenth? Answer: 1.2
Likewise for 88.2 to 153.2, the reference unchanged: 1.2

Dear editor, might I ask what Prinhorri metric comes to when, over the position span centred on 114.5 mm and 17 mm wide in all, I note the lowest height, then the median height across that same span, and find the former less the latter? -0.028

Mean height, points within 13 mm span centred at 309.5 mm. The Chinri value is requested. 1.81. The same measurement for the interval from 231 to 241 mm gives 1.66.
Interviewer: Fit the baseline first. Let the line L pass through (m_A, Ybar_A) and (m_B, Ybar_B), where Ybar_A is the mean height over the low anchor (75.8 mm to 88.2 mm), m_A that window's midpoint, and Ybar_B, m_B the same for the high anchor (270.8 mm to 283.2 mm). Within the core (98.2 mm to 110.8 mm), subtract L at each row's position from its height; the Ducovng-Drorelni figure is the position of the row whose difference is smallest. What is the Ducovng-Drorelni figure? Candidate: 107.0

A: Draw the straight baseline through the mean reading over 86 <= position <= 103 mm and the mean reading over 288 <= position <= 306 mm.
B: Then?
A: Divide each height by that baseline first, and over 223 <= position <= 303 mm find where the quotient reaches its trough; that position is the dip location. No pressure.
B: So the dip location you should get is 237.0 mm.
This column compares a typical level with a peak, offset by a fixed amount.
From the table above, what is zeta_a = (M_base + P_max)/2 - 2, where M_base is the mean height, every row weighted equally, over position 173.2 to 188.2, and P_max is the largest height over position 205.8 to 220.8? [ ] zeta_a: -0.37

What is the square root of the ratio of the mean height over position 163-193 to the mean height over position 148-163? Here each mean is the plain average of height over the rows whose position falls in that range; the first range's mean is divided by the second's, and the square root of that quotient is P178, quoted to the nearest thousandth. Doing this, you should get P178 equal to 0.984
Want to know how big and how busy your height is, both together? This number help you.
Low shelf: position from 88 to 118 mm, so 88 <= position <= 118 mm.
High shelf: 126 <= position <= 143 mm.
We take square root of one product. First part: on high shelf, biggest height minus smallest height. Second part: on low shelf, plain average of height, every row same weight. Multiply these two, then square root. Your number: 0.30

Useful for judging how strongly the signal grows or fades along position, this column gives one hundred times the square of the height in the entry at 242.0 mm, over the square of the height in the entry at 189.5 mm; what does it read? 108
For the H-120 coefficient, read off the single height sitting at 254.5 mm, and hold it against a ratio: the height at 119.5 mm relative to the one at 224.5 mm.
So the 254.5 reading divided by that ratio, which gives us 1.66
